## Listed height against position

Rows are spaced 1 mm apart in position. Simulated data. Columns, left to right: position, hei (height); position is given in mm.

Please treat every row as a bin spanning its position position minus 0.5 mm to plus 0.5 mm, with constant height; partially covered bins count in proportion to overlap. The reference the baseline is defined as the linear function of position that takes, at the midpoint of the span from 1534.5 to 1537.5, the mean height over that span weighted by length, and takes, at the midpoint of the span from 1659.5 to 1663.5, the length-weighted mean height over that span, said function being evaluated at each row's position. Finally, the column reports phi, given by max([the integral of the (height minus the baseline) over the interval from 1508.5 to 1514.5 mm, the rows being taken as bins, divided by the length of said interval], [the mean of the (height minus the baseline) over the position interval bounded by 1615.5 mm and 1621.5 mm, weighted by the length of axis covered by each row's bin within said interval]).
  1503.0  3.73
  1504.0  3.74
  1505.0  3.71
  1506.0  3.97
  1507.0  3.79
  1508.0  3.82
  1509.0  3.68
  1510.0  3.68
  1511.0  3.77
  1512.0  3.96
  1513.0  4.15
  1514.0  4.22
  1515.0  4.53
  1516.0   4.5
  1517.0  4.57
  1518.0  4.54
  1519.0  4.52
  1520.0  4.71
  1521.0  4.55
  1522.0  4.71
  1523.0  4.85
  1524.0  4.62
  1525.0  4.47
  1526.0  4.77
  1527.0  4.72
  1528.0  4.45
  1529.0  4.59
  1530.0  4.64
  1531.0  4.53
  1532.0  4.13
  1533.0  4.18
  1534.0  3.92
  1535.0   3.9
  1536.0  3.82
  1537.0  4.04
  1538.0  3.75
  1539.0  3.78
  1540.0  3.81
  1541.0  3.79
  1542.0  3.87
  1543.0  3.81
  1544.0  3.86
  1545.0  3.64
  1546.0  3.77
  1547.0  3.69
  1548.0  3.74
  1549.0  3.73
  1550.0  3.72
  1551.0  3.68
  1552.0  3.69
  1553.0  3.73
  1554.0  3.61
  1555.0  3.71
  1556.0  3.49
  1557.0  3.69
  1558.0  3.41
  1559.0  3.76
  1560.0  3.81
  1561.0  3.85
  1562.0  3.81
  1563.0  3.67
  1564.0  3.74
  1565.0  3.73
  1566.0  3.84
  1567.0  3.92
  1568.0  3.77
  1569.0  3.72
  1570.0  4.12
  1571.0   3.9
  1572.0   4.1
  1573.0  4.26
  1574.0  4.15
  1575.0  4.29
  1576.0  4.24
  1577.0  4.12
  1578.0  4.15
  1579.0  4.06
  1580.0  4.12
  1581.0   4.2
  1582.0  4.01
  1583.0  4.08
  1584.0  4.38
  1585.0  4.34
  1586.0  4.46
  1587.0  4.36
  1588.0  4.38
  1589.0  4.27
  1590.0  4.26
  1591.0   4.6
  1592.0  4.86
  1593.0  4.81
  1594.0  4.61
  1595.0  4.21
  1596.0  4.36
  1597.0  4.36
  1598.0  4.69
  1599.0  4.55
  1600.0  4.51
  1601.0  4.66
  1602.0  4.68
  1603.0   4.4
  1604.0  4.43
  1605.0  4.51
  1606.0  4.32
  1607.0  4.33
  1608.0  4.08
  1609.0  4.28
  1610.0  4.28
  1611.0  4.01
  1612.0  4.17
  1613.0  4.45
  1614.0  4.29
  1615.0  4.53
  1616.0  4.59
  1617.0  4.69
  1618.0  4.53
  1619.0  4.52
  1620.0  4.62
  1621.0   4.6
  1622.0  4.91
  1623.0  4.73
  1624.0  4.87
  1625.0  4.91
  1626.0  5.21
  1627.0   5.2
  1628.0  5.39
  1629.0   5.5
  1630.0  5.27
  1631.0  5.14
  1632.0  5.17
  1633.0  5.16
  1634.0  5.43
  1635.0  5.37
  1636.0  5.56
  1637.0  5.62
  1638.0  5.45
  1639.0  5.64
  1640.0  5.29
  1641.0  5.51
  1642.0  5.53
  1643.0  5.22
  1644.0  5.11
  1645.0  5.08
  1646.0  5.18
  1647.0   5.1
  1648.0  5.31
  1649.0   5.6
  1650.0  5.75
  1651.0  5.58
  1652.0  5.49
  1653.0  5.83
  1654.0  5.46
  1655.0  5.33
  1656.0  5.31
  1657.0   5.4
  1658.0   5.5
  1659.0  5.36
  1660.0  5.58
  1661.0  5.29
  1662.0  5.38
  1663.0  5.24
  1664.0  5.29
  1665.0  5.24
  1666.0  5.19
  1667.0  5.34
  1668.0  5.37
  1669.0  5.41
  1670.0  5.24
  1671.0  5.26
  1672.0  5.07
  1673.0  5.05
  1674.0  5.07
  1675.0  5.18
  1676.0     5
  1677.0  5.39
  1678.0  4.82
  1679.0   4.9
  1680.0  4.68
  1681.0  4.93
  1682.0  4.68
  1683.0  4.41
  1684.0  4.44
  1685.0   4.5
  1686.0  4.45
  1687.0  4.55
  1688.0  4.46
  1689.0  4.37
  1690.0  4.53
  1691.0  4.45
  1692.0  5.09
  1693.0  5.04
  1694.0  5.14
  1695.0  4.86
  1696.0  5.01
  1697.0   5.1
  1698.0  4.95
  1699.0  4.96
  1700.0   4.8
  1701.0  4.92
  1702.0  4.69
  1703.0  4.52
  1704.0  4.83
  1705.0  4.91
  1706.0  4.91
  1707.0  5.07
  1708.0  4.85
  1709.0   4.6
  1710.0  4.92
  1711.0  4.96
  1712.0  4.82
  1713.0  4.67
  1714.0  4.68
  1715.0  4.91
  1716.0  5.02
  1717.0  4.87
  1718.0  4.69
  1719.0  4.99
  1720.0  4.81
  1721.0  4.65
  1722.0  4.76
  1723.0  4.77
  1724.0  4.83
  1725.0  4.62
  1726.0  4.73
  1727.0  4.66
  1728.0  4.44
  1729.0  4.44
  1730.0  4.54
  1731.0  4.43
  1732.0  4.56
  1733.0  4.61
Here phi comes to 0.27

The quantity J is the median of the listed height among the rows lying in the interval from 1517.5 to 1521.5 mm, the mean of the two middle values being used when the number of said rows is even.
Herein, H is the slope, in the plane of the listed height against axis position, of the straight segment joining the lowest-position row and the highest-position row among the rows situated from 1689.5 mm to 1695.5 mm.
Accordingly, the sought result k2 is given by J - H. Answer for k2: 4.48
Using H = 0.07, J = 4.5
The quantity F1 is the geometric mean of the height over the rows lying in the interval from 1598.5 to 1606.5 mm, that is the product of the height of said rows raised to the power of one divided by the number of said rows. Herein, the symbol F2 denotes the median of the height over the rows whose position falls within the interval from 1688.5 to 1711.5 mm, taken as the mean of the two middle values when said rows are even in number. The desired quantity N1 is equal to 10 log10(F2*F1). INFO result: 13.4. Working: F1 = 4.5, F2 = 4.9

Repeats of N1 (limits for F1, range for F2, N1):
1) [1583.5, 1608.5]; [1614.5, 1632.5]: 13.4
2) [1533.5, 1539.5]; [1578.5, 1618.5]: 12.3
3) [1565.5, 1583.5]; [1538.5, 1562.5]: 11.8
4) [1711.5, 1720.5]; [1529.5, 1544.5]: 12.7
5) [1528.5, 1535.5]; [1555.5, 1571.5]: 12.1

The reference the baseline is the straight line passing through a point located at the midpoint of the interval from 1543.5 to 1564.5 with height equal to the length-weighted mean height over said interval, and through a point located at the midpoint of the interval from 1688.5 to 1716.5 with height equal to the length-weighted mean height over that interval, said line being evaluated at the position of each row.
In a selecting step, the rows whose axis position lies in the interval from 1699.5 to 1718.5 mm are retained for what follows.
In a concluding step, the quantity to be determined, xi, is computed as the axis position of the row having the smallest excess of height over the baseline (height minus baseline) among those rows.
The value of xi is 1703.0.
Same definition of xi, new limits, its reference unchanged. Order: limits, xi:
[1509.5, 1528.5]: 1510.0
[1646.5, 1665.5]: 1647.0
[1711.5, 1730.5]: 1729.0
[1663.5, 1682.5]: 1682.0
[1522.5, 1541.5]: 1538.0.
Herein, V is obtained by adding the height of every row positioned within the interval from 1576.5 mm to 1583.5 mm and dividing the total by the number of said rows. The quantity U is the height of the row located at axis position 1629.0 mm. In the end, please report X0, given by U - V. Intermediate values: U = 5.5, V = 4.1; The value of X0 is 1.4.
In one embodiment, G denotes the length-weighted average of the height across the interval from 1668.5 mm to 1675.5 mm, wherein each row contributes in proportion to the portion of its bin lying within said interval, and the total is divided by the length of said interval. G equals 5.2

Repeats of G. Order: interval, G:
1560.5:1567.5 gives 3.8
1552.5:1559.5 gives 3.6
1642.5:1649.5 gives 5.2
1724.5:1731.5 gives 4.6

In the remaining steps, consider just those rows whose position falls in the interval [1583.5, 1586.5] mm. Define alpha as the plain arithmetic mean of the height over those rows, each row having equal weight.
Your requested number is 4.39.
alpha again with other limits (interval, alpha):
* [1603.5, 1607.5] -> 4.40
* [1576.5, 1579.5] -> 4.11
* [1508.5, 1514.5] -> 3.91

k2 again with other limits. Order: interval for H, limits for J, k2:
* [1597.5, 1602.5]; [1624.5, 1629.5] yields 5.21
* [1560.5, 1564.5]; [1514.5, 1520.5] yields 4.57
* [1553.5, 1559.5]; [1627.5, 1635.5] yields 5.29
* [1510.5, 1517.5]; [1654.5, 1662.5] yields 5.24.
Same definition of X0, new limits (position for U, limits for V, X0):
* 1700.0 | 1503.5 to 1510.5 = 1.0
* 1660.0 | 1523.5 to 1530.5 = 1.0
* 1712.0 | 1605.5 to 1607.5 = 0.5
